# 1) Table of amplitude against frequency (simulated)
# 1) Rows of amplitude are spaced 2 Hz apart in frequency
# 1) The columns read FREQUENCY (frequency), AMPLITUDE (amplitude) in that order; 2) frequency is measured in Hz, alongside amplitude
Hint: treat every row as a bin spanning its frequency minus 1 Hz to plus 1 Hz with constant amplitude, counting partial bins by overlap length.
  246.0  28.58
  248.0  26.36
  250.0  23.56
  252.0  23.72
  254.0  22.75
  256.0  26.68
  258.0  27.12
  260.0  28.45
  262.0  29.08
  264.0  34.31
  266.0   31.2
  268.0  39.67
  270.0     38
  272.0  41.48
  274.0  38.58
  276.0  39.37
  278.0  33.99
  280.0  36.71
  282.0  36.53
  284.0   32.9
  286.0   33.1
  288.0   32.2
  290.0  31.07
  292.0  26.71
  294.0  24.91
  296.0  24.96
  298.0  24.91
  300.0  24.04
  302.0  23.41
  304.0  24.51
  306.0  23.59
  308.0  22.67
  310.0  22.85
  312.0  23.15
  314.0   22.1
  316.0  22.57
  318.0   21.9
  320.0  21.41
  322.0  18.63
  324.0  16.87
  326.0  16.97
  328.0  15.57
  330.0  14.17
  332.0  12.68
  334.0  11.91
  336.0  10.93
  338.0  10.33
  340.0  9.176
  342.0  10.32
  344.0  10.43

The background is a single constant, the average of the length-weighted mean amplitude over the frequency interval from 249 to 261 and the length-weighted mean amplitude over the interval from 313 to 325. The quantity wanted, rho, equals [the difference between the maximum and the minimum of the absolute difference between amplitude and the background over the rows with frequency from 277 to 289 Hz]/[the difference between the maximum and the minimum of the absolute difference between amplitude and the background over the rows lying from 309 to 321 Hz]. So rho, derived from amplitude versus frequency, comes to 3.1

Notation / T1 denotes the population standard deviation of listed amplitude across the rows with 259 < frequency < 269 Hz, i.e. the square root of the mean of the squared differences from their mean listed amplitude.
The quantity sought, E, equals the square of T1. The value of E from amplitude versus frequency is 17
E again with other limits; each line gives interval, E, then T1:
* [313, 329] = 7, 2.6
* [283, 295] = 10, 3.2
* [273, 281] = 4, 2.1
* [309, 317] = 0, 0.4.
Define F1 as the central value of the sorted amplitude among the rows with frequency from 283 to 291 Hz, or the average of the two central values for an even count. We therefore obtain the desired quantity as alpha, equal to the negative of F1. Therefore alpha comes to -33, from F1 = 33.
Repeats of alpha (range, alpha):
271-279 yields -39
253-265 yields -28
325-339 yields -13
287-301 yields -25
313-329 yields -20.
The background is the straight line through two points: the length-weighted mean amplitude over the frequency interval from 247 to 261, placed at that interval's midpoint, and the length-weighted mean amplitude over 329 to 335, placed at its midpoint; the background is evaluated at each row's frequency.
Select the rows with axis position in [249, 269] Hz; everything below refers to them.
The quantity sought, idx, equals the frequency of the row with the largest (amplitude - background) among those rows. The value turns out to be 268.0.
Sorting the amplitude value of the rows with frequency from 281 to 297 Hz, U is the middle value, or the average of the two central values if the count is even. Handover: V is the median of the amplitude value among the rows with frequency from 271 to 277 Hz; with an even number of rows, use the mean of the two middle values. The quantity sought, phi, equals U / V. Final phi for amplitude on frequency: 0.8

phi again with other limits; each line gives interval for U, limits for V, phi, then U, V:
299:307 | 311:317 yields 1.1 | 24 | 23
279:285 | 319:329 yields 2.2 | 37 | 17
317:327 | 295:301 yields 0.7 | 19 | 25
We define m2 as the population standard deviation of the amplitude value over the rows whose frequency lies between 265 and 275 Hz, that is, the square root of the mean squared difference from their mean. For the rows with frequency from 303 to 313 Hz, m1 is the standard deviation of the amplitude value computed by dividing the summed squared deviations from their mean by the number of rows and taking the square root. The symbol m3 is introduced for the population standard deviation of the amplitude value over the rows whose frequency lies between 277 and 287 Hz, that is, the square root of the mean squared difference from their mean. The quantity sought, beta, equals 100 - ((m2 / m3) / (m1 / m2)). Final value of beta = 88.7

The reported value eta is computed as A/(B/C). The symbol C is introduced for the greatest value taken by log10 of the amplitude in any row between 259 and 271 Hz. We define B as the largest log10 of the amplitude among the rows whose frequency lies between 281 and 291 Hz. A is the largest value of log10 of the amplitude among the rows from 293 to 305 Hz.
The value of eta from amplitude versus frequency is 1.43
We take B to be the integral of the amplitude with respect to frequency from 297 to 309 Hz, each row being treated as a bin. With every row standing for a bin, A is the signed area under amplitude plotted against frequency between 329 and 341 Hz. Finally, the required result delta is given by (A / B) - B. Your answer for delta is -286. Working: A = 138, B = 286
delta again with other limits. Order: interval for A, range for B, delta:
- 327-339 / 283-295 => -361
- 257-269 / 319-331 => -205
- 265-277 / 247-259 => -299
